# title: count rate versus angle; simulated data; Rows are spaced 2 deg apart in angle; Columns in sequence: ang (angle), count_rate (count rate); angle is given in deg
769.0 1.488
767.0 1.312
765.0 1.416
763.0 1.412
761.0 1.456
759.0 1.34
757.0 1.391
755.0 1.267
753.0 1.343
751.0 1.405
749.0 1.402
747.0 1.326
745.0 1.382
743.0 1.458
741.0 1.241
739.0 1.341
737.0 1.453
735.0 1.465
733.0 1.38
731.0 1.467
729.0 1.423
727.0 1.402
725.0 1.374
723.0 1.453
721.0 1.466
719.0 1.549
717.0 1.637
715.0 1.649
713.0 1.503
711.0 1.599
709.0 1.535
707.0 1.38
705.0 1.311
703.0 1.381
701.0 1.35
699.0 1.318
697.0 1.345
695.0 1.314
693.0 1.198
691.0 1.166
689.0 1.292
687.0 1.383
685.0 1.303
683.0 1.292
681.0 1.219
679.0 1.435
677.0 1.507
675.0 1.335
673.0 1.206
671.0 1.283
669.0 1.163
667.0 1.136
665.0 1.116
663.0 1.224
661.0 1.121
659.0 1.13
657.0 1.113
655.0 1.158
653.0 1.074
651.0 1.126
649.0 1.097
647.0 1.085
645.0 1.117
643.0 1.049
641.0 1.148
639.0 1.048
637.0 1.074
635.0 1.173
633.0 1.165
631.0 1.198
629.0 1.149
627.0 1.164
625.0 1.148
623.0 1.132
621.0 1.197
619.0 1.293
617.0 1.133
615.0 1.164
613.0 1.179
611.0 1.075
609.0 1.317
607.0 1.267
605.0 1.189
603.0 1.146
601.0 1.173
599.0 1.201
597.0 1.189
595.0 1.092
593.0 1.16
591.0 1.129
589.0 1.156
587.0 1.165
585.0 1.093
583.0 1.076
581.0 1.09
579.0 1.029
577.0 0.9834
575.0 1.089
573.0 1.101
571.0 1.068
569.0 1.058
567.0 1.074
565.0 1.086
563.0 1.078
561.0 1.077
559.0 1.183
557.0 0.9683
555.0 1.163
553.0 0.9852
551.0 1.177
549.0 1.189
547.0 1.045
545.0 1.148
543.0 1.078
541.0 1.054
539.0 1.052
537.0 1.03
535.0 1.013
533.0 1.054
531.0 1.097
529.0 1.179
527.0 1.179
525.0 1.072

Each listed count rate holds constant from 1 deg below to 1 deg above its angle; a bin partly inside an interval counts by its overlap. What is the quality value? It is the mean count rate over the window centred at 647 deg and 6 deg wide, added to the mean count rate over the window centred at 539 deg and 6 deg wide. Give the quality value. 2.1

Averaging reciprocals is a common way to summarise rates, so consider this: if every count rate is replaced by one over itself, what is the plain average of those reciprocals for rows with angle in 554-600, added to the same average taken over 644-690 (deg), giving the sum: 1.74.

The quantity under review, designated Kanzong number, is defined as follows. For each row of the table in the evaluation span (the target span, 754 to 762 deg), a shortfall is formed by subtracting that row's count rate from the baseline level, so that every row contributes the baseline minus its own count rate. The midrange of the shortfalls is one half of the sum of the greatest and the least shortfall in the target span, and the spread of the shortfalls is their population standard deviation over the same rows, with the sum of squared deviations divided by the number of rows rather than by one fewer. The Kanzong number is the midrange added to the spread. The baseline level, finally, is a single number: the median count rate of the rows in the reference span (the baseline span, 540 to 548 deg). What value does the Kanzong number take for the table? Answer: -0.23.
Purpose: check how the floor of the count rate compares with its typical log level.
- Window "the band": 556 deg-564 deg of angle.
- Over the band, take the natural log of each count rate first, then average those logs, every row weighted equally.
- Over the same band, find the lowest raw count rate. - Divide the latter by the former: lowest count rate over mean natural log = 14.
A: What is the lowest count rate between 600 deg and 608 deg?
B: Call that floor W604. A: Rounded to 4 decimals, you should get 1.1460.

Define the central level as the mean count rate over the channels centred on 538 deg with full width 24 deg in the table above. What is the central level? 1.09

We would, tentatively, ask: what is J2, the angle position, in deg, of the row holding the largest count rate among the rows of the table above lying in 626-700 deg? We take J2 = 677.0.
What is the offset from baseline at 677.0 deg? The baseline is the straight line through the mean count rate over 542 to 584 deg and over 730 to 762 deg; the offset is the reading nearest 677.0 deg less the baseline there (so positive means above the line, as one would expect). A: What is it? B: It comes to 0.237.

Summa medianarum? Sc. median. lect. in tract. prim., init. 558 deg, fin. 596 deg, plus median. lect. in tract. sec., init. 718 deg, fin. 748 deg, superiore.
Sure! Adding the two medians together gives 2.51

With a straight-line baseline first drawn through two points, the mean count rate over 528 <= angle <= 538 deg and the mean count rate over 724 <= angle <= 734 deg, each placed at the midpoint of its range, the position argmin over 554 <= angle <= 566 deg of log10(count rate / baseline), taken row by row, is 557.0 deg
